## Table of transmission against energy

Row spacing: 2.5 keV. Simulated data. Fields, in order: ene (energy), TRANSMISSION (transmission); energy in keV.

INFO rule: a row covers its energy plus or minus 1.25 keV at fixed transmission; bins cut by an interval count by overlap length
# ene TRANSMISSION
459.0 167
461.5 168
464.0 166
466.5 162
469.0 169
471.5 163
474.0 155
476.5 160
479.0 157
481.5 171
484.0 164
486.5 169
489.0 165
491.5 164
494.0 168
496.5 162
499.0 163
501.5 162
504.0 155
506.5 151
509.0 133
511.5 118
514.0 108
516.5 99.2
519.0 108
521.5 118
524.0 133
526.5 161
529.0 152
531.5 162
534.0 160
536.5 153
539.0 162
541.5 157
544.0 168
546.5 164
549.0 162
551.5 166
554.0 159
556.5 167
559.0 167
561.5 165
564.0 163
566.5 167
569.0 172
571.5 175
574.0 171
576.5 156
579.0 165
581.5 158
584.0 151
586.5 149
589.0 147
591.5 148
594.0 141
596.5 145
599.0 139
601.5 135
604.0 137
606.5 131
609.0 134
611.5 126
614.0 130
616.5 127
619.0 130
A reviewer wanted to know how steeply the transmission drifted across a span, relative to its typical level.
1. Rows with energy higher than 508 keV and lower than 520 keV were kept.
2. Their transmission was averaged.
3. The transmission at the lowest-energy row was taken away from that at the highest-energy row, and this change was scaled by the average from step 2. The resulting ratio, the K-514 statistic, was -0.22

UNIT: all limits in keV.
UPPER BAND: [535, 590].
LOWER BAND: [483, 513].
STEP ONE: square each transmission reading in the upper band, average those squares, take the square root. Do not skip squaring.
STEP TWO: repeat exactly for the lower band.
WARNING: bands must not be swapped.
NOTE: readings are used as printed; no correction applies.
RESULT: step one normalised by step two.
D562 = 1.03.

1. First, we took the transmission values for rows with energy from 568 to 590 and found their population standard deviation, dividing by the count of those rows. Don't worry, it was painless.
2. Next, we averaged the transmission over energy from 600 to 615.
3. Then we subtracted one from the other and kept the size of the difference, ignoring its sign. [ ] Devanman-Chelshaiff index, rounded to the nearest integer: 122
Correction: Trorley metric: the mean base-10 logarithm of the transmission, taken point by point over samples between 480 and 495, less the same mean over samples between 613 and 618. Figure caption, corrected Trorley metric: 0.11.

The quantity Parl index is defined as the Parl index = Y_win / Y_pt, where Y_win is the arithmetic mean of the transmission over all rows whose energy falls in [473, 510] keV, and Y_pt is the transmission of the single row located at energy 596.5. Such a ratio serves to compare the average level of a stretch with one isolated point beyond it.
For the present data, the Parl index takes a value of 1.10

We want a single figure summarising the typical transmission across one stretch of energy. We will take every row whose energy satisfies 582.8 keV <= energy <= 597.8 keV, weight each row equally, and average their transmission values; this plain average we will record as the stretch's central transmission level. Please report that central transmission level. 147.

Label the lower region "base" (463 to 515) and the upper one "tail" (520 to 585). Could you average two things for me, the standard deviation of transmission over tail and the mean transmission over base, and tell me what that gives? 84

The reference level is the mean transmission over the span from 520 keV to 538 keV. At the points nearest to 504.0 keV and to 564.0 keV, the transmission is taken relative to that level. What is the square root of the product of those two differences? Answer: 10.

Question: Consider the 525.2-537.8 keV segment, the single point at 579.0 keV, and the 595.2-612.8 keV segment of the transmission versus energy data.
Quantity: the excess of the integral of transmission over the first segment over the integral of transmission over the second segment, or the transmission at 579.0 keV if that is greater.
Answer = 165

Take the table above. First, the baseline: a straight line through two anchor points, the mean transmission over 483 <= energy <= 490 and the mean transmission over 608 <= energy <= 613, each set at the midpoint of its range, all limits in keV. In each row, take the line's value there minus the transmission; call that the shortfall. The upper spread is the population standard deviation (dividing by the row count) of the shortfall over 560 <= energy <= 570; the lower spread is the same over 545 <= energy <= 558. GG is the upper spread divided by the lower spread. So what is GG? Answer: 1.3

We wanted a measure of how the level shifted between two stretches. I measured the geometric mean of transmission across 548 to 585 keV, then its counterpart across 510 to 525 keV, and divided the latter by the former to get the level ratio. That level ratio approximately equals 0.69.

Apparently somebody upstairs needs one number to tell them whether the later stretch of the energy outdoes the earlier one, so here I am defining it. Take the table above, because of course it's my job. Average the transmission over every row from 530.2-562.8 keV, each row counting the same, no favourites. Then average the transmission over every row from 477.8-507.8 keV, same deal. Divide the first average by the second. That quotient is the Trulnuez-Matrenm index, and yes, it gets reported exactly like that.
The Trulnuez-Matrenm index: 1.00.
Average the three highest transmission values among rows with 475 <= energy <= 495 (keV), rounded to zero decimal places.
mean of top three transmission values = 169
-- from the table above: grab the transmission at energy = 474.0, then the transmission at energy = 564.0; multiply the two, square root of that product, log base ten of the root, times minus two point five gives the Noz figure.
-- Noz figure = -5.50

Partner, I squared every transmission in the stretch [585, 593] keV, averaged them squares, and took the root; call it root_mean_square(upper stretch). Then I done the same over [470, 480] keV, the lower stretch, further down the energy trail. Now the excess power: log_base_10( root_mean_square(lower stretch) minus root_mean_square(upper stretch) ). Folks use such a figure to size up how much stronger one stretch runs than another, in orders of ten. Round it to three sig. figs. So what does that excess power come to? 1.03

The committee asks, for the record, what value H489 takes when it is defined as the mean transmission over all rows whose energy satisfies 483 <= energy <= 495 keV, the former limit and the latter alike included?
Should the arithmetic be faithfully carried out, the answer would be 166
